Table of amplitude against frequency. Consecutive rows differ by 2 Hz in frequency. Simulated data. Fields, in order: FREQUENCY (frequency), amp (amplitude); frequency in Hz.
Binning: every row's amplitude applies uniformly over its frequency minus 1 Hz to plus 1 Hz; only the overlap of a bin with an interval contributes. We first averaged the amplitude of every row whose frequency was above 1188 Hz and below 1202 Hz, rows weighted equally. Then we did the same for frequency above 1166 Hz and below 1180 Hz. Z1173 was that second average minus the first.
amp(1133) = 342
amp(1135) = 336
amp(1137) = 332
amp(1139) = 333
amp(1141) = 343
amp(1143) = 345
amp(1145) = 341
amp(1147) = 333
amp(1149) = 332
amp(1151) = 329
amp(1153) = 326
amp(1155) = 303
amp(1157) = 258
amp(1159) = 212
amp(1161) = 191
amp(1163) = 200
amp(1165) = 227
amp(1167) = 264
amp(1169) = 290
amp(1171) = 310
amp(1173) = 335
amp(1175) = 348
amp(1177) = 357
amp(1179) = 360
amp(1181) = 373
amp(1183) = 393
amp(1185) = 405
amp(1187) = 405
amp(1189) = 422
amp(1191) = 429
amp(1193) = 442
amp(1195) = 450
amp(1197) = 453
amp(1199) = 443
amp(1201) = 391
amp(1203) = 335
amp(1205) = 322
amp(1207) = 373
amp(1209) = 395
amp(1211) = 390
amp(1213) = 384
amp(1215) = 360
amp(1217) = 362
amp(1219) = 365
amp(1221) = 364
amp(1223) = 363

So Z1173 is -109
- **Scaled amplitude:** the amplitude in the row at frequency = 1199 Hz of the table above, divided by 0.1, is 4430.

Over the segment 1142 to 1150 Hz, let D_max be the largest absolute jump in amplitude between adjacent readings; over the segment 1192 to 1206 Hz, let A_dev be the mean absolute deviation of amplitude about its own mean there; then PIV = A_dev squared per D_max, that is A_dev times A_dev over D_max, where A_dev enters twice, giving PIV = 286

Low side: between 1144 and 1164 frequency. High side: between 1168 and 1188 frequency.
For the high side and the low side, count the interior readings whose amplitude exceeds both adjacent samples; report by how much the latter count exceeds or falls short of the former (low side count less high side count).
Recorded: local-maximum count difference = 0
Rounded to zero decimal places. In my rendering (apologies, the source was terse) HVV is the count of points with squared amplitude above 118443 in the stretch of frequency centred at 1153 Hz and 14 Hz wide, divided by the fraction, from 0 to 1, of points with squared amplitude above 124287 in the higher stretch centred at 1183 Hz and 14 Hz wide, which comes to 0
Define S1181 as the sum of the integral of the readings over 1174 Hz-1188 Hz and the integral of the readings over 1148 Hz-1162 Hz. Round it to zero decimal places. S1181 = 9184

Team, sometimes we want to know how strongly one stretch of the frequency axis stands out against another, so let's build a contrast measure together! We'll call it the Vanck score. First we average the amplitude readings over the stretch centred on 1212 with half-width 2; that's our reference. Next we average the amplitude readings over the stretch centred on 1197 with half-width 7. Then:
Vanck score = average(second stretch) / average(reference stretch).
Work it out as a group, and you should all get 1.09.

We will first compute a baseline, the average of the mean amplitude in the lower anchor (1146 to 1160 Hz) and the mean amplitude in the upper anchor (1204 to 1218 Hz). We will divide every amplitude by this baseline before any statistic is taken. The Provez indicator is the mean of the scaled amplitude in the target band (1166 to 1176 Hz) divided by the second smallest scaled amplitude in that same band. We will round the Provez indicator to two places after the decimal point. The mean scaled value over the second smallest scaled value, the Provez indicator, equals 1.07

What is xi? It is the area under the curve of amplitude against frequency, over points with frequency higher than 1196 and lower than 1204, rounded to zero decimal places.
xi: 3244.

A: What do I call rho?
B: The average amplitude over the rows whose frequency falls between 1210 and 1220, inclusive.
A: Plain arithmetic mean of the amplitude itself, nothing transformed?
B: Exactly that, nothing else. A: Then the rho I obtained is 372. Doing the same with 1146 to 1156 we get 325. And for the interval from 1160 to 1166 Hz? 206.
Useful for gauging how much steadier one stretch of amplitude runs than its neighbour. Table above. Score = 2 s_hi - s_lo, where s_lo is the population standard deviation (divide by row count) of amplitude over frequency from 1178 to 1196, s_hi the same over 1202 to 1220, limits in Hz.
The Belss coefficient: 17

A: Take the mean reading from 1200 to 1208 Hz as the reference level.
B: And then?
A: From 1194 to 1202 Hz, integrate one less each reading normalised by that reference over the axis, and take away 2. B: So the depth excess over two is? -3.8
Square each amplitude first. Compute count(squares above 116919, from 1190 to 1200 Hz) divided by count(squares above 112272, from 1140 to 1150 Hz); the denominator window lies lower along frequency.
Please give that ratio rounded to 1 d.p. 1.7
